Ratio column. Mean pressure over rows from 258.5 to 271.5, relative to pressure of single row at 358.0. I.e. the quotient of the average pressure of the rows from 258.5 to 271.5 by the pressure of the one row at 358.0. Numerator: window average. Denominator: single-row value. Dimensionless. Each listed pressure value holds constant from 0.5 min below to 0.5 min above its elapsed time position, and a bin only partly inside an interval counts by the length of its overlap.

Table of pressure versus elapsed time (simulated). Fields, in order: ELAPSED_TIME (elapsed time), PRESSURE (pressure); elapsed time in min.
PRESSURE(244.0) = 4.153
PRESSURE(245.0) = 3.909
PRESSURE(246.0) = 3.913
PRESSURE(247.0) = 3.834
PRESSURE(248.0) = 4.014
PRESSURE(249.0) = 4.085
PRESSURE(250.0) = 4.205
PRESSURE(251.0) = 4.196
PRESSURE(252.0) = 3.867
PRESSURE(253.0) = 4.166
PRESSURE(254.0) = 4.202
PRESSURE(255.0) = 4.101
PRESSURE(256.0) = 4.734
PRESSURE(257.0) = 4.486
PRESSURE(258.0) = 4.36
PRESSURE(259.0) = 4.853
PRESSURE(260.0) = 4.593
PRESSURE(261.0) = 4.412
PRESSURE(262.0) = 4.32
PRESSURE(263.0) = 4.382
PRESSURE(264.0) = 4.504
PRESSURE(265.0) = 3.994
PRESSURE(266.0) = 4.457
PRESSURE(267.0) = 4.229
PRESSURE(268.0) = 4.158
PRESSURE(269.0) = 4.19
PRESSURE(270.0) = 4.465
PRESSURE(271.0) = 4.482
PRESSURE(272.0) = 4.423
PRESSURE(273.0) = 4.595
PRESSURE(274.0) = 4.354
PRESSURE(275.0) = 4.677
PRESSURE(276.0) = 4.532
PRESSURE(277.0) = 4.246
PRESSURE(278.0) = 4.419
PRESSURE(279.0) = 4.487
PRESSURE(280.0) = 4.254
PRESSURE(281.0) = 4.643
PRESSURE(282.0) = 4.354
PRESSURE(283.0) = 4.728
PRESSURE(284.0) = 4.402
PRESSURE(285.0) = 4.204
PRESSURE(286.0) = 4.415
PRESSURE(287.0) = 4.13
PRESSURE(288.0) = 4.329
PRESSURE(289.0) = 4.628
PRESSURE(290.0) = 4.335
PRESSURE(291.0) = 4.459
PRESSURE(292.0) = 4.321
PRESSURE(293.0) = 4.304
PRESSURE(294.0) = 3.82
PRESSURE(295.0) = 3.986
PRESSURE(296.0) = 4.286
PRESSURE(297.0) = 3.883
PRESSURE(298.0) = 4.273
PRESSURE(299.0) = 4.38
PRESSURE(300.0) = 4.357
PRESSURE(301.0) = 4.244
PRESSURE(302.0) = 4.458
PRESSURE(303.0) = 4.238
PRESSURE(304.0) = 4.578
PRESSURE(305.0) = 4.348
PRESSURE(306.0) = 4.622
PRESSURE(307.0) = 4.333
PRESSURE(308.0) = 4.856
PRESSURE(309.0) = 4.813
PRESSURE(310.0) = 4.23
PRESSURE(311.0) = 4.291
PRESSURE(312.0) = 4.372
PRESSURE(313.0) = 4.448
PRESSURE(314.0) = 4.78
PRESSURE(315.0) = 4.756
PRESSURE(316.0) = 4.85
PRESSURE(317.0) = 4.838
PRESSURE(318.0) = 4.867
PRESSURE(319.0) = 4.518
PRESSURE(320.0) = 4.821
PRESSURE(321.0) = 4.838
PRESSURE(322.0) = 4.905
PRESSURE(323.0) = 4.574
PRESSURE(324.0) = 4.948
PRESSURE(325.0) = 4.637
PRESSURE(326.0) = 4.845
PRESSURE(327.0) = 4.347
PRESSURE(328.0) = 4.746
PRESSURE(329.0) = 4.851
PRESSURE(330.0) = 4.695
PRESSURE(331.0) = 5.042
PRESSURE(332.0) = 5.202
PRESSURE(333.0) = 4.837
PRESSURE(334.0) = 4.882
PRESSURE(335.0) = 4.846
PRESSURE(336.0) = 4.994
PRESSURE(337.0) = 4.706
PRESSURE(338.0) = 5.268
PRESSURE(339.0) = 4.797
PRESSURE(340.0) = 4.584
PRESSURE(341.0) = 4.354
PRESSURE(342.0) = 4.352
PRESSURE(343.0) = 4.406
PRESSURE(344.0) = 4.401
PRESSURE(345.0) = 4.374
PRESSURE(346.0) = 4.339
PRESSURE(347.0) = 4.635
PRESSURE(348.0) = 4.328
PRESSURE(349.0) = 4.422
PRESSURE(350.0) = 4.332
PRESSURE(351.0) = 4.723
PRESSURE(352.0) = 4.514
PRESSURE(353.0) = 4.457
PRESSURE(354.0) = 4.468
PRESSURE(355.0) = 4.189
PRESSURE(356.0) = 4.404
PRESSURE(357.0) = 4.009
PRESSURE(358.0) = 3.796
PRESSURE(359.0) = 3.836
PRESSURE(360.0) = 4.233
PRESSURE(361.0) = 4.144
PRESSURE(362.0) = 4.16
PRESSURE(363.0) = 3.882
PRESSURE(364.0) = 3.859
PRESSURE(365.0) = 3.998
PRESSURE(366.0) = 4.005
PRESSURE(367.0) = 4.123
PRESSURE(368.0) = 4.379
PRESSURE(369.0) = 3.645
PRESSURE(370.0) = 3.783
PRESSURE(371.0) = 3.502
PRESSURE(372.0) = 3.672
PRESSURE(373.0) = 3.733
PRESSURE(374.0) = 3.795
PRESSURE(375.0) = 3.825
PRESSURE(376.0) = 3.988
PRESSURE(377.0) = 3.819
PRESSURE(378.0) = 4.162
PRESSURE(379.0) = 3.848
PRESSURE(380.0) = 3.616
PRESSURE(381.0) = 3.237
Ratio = 1.16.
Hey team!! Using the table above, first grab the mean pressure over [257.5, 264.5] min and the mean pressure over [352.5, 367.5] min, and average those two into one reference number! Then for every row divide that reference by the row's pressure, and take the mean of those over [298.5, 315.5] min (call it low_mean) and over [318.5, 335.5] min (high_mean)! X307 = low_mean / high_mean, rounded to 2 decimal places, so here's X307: 1.07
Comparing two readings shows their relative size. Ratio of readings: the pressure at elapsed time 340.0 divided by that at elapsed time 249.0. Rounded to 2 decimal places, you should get 1.12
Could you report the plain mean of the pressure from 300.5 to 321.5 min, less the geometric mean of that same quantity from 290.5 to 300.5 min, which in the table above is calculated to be 0.4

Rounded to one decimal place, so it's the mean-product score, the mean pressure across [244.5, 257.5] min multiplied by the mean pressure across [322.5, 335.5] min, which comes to 19.8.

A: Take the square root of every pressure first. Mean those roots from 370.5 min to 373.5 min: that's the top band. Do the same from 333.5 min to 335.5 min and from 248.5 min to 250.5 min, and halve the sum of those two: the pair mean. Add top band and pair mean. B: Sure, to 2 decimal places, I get 4.03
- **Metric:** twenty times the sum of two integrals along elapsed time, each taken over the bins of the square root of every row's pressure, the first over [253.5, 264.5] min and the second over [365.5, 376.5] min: 896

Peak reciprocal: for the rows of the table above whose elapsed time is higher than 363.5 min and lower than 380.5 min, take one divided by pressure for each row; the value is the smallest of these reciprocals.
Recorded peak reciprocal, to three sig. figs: 0.228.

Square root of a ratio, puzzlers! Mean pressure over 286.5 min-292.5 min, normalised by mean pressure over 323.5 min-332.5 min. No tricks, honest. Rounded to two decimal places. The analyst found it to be 0.95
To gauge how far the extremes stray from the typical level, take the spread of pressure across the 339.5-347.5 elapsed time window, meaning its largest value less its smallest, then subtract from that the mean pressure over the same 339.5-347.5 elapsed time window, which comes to -4.13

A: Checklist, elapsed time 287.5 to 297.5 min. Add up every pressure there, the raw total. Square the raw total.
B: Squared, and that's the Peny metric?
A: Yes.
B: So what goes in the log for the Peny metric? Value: 1794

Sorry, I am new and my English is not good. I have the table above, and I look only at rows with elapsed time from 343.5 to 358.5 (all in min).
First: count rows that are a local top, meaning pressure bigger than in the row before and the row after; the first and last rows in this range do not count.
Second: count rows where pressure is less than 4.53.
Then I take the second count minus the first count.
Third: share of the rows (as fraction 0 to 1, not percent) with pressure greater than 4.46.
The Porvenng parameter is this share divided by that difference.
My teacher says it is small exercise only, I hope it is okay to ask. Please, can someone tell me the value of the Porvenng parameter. 0.033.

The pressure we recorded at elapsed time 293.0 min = 4.304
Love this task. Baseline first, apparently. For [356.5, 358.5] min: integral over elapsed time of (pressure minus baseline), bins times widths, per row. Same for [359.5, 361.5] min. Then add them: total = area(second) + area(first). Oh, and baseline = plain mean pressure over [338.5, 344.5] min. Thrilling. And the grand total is -1.7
